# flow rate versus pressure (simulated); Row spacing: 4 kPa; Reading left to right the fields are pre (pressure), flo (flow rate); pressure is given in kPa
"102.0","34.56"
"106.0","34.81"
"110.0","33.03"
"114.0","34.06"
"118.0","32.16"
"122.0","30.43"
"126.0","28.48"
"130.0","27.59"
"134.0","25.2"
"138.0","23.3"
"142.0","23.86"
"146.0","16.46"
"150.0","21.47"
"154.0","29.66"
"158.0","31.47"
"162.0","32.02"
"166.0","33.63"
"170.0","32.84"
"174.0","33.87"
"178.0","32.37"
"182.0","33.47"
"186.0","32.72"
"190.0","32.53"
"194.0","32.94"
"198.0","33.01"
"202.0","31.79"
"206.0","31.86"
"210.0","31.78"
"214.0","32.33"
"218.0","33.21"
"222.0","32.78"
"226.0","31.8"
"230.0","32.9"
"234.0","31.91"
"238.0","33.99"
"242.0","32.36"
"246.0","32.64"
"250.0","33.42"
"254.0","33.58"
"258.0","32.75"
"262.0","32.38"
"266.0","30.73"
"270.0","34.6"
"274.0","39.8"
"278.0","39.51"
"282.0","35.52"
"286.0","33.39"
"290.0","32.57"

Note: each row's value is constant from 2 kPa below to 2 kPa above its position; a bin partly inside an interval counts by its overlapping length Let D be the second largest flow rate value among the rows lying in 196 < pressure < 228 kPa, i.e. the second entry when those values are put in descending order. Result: 33.01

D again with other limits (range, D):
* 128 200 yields 33.63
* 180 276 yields 34.6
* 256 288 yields 39.51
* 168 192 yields 33.47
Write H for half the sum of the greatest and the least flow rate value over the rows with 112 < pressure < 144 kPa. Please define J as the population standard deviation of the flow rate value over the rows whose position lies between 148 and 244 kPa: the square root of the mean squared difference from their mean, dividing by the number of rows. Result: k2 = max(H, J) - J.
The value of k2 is 26.3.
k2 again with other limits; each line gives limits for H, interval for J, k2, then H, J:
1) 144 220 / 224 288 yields 22.7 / 25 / 2.5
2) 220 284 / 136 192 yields 29.9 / 35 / 5.4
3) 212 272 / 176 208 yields 32.1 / 33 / 0.5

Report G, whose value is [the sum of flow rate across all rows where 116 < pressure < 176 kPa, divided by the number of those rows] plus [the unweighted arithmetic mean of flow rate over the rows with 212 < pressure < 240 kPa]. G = 61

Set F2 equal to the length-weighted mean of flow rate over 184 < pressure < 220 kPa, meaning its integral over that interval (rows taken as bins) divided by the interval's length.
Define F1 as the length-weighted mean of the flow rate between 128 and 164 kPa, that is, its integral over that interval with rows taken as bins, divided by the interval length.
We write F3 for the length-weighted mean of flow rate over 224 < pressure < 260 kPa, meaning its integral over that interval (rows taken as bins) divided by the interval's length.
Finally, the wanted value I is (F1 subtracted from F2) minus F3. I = -26.0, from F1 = 25.7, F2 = 32.5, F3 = 32.8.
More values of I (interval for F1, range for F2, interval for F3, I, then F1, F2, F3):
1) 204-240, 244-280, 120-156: -23.3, 32.5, 34.4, 25.2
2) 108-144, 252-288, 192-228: -26.4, 28.7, 34.7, 32.4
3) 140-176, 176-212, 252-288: -30.6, 28.4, 32.5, 34.7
